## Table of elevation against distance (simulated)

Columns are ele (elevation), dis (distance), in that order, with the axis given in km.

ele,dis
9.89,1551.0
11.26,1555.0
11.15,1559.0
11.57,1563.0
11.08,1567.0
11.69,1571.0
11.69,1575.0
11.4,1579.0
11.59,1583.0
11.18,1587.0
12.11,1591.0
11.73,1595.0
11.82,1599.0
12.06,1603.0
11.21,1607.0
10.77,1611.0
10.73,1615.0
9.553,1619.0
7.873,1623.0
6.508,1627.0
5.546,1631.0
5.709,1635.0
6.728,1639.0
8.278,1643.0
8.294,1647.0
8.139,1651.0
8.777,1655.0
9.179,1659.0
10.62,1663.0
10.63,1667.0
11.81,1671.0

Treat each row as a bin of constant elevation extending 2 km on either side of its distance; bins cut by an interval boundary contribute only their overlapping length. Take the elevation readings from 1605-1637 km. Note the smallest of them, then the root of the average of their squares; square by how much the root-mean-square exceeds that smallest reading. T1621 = 10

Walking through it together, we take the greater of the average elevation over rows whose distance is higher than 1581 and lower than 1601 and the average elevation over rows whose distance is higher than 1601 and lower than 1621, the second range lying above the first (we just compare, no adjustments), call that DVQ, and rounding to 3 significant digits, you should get 11.7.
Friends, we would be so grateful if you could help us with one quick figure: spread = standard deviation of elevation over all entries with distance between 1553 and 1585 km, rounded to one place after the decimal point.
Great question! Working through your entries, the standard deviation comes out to 0.2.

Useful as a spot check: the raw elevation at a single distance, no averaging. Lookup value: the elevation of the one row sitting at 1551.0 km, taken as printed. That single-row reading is 9.89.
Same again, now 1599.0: 11.82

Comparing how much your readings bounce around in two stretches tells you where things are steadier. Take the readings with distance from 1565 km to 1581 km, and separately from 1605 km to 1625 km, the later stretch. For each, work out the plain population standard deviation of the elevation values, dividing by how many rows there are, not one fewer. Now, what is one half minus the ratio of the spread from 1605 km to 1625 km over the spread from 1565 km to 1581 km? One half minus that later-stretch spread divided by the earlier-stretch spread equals -4.3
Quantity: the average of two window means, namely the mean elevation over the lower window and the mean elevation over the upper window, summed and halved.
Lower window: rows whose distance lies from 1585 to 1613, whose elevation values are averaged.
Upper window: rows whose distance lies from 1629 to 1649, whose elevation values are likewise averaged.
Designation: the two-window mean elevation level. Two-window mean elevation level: 9.2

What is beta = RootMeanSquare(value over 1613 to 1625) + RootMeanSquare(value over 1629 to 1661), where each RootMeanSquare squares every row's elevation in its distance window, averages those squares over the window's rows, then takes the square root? 17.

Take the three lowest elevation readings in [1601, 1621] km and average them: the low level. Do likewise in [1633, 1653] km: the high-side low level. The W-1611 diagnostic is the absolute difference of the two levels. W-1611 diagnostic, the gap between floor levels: 3.5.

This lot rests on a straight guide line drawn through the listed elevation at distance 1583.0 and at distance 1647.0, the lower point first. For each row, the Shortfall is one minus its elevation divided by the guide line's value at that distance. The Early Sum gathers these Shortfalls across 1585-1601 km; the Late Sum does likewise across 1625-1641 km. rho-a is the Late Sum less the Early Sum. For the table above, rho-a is 1.5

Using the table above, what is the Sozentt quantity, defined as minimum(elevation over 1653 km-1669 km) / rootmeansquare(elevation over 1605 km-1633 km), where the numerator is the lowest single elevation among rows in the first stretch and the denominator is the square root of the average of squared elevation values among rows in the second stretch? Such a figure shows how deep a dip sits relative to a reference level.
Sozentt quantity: 1.0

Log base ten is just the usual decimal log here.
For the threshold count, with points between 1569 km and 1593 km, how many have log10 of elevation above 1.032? 6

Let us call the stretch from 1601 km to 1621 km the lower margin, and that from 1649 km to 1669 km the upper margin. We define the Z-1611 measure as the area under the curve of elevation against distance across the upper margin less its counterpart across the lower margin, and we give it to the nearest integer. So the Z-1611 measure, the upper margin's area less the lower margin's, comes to -28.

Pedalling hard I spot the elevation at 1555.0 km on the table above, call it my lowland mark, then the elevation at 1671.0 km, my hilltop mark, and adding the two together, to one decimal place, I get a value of 23.1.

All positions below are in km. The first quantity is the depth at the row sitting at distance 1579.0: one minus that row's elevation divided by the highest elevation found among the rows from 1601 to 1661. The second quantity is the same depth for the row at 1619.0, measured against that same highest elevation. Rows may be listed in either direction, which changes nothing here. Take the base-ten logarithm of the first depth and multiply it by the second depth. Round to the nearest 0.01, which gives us -0.26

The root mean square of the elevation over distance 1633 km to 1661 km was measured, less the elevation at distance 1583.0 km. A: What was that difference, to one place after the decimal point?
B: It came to -3.6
